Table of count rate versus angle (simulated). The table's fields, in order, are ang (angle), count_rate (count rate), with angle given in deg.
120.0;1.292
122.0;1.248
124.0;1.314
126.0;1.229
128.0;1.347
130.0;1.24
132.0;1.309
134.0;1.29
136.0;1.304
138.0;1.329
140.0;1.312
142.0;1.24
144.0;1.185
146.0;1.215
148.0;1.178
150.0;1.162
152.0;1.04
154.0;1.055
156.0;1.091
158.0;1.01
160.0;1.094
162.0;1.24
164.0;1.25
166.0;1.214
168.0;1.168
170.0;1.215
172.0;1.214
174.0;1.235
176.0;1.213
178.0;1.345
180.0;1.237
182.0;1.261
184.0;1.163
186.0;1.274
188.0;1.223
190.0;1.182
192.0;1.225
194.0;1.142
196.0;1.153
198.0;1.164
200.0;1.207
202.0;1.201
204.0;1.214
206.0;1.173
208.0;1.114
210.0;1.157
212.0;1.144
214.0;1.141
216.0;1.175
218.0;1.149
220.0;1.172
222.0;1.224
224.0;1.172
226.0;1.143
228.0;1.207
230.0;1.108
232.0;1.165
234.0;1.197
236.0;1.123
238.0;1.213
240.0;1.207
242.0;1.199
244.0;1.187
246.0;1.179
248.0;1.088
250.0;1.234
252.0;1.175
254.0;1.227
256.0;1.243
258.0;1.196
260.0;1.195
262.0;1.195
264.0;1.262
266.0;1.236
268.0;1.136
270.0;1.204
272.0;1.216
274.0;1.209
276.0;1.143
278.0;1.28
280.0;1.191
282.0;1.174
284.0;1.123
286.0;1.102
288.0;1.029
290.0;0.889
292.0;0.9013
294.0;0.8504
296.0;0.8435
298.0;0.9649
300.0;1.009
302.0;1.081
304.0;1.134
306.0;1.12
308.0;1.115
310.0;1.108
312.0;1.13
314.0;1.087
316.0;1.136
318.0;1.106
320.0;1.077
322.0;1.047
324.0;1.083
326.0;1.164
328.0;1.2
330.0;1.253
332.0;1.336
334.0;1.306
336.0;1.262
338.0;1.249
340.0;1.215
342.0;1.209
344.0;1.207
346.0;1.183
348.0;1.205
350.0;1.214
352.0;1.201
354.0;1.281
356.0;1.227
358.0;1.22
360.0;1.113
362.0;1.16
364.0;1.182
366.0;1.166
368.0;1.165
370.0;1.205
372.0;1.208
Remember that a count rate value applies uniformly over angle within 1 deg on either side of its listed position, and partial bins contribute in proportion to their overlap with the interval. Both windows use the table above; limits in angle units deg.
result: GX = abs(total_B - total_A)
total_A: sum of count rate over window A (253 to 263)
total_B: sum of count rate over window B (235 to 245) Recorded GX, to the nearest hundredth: 0.13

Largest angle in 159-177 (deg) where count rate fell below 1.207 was 168.0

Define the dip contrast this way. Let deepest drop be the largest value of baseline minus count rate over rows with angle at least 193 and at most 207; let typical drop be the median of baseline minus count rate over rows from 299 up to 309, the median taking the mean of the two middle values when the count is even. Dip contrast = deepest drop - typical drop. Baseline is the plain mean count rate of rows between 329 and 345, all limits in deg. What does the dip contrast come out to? -0.03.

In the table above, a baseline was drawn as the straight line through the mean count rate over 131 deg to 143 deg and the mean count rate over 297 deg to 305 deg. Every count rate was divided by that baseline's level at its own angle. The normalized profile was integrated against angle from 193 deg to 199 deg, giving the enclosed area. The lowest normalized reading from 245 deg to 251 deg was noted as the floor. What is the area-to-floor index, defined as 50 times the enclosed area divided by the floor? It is 297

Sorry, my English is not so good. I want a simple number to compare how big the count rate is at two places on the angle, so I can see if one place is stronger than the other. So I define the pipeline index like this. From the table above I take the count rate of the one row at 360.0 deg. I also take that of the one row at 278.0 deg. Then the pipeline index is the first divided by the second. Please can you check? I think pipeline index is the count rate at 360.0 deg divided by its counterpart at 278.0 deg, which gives 0.87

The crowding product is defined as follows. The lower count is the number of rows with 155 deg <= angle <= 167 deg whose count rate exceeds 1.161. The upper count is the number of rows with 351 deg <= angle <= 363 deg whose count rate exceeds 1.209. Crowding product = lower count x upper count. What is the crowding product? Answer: 9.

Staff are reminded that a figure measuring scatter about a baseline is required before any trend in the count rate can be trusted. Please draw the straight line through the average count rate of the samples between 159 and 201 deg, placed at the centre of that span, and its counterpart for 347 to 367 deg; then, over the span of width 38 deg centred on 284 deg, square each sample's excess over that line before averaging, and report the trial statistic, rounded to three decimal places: 0.032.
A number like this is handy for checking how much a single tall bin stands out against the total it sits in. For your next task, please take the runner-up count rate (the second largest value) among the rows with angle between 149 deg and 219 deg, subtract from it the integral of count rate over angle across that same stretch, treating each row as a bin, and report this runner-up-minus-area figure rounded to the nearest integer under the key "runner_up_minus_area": -81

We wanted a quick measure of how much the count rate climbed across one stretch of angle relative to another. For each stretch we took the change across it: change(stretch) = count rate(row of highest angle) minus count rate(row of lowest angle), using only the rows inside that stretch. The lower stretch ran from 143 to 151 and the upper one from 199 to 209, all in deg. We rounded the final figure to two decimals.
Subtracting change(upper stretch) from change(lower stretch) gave 0.07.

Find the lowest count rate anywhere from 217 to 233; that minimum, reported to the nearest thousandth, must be 1.108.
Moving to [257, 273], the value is 1.136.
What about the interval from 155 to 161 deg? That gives 1.010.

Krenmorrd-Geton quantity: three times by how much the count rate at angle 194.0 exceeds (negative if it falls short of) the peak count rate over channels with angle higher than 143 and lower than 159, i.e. -0.22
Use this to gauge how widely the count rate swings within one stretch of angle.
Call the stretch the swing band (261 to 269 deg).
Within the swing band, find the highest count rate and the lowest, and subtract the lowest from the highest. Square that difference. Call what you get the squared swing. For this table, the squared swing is 0.016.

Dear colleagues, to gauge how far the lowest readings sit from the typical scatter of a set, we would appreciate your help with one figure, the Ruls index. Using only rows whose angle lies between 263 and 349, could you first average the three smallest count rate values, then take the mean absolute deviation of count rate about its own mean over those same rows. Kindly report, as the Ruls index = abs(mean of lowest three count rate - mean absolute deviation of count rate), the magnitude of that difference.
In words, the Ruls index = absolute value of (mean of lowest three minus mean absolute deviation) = 0.77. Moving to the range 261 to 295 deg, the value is 0.78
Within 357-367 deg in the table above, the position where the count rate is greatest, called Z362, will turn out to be 358.0 deg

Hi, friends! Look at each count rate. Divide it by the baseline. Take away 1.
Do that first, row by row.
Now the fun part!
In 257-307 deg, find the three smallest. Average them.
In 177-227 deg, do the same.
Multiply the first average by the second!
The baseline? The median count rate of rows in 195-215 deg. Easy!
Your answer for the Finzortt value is 0.0063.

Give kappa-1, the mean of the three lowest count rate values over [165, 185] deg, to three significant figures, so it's 1.18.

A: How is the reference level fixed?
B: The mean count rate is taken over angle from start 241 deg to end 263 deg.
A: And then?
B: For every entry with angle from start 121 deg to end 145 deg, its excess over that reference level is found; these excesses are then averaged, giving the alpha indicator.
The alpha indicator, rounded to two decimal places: 0.09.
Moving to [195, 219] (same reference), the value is -0.03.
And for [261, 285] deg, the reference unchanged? 0.00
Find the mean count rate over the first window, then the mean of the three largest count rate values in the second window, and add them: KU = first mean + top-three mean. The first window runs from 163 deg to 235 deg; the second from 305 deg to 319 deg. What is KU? 2.32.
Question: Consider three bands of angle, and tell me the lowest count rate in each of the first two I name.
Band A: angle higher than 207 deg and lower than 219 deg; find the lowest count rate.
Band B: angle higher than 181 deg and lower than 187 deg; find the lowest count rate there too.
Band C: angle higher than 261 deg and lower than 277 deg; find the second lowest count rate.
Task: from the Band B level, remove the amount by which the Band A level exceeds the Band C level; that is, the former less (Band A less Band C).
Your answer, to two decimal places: 1.19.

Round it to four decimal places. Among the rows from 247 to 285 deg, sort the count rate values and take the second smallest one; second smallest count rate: 1.1230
